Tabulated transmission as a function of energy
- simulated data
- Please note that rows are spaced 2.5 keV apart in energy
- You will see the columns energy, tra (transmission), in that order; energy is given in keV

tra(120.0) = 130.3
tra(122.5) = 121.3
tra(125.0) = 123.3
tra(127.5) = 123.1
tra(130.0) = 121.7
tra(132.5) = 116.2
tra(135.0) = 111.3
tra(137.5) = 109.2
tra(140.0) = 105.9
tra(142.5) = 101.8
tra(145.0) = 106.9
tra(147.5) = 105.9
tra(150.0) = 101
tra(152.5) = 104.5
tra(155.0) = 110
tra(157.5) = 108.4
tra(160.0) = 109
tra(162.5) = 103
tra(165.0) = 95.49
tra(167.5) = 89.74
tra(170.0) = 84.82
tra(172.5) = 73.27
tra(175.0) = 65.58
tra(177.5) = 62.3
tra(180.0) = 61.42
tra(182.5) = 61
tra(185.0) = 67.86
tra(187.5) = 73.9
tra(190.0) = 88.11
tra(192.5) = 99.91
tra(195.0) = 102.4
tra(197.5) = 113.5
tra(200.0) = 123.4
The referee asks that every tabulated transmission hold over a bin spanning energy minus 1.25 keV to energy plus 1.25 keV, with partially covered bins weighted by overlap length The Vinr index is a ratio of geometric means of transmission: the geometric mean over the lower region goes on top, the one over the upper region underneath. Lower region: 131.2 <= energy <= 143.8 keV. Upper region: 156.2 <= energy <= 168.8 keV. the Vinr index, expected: 1.1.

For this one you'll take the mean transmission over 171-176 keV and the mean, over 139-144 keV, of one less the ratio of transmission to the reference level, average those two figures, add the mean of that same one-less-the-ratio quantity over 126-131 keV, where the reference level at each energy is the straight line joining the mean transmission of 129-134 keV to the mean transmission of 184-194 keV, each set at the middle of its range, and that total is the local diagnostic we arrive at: 35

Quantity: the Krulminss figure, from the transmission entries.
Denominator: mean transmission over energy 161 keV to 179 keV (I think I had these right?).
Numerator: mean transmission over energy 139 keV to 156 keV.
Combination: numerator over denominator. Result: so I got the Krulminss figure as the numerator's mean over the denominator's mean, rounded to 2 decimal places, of 1.28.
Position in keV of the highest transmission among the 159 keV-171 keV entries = 160.0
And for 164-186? 165.0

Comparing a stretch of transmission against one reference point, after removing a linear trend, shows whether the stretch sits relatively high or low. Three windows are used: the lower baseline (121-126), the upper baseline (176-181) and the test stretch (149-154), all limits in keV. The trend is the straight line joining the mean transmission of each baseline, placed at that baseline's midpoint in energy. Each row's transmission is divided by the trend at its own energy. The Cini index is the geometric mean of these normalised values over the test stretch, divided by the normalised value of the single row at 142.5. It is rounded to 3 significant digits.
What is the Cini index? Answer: 1.11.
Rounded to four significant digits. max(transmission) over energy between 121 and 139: 123.3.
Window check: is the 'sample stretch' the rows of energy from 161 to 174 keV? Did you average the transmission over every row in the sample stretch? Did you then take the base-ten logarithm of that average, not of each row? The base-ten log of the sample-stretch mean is 1.95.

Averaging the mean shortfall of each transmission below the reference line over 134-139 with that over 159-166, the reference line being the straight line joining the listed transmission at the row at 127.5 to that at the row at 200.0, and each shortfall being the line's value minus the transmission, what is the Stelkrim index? 17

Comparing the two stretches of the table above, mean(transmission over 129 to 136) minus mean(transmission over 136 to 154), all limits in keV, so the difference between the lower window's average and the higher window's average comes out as 11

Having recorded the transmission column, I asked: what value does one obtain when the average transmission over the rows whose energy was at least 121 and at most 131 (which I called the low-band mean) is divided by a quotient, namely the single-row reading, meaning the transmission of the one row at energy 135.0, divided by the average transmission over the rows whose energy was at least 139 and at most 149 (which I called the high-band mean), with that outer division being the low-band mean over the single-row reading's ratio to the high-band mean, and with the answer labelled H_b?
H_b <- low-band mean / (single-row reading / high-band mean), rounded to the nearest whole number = 116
